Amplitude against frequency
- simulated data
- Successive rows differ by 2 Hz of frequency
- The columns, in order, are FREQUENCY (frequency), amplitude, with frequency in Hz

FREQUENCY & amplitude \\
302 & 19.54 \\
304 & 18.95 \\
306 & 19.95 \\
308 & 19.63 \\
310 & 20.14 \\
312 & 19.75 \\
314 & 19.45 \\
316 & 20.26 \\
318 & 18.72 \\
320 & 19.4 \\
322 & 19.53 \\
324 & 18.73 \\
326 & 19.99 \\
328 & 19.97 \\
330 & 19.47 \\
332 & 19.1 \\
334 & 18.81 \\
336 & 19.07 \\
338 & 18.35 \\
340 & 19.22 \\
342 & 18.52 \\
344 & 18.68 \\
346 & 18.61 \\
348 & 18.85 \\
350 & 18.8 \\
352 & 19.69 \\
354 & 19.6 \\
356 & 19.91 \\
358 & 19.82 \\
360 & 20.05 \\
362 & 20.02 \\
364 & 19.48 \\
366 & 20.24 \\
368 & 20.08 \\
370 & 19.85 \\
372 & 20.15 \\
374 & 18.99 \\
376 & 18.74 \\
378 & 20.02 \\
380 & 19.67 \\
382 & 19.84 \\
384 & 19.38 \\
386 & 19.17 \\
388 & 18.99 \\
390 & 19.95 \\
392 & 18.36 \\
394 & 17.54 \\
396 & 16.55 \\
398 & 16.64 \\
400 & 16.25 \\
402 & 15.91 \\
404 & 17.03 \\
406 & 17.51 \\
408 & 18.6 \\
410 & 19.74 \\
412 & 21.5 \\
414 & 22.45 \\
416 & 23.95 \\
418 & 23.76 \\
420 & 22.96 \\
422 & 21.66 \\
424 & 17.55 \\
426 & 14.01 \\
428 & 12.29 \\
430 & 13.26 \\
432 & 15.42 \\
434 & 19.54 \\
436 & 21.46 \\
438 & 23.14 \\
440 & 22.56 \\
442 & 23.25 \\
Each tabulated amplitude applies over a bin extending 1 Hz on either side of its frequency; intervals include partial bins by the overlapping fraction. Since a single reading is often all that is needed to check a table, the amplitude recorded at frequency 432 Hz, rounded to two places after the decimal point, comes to 15.42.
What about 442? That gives 23.25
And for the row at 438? 23.14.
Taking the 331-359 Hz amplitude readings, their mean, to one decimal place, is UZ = 19.1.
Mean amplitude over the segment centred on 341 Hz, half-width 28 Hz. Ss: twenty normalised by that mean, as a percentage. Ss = 103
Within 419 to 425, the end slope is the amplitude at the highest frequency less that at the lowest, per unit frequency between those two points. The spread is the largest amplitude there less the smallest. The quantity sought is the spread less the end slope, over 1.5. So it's 4.5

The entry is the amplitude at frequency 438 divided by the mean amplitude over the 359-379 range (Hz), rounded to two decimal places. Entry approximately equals 1.17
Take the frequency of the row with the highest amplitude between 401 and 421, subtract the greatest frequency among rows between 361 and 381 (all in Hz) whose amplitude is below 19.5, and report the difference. 40 Hz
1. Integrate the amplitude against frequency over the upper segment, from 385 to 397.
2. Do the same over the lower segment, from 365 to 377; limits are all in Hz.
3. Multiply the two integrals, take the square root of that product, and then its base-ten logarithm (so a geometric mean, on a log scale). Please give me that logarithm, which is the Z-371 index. 2.36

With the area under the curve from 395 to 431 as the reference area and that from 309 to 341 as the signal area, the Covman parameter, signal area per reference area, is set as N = 0.9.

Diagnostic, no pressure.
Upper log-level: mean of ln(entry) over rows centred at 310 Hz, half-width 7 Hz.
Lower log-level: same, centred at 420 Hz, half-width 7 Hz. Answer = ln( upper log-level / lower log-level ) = -0.01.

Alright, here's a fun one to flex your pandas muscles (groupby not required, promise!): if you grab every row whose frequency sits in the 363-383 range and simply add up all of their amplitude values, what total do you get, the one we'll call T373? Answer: 197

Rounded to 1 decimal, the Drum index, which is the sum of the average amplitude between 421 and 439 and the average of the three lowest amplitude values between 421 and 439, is 30.8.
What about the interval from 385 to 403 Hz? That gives 33.9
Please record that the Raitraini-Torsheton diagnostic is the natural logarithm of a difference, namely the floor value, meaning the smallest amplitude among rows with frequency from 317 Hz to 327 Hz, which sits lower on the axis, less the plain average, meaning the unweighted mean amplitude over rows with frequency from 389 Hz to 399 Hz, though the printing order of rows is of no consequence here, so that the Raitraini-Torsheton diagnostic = -0.1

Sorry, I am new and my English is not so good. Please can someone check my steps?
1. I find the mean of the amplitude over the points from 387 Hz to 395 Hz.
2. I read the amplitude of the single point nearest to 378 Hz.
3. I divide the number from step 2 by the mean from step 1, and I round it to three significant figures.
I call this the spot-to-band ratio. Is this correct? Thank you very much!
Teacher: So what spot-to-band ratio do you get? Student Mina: 1.07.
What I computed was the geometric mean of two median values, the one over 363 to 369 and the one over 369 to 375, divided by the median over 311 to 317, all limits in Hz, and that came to 1.01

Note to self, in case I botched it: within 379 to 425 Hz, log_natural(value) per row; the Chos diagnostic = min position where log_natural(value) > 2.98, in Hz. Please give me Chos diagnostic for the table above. 382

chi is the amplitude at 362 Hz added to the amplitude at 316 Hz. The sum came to 40.3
